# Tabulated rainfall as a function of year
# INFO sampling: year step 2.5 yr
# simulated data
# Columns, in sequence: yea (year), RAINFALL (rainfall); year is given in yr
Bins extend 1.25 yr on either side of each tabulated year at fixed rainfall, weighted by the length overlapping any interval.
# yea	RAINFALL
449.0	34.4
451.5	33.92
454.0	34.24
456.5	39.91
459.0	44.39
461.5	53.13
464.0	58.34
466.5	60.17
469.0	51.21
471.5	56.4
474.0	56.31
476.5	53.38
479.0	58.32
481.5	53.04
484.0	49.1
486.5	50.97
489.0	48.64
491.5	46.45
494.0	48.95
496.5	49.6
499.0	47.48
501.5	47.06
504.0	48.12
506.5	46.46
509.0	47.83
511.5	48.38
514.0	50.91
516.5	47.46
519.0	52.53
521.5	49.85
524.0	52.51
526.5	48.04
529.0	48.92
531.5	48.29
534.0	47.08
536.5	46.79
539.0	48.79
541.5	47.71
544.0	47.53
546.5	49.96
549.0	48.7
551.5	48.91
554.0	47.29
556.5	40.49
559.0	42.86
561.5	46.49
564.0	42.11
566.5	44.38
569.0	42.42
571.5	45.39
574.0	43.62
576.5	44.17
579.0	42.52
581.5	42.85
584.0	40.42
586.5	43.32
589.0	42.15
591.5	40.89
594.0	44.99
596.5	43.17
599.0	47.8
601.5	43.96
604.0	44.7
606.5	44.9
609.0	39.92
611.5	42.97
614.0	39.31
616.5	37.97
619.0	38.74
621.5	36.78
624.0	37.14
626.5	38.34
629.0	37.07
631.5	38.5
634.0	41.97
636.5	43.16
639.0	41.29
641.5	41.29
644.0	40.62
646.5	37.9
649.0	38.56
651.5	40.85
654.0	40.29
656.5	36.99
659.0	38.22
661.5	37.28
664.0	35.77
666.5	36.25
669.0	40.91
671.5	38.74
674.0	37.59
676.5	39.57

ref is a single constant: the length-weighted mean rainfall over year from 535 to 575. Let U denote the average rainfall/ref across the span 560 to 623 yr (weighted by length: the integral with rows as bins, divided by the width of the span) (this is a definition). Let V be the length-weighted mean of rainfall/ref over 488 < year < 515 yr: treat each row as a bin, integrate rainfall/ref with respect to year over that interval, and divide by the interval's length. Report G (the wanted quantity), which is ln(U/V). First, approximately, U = 0.93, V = 1.05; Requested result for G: -0.12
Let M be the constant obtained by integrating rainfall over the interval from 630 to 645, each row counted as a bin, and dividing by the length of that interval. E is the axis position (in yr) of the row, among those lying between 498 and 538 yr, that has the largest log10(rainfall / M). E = 519.0 yr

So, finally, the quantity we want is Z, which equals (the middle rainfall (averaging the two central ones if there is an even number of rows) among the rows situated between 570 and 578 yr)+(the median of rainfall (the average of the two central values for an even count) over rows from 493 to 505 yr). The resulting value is 92.3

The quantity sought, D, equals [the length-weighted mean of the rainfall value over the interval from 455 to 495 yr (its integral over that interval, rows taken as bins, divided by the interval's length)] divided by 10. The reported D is 5.2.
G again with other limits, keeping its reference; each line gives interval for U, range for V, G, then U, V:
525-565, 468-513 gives -0.07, 1.02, 1.10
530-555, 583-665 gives 0.17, 1.05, 0.88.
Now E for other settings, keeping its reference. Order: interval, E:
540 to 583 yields 546.5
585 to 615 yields 599.0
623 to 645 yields 636.5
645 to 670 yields 669.0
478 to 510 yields 479.0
